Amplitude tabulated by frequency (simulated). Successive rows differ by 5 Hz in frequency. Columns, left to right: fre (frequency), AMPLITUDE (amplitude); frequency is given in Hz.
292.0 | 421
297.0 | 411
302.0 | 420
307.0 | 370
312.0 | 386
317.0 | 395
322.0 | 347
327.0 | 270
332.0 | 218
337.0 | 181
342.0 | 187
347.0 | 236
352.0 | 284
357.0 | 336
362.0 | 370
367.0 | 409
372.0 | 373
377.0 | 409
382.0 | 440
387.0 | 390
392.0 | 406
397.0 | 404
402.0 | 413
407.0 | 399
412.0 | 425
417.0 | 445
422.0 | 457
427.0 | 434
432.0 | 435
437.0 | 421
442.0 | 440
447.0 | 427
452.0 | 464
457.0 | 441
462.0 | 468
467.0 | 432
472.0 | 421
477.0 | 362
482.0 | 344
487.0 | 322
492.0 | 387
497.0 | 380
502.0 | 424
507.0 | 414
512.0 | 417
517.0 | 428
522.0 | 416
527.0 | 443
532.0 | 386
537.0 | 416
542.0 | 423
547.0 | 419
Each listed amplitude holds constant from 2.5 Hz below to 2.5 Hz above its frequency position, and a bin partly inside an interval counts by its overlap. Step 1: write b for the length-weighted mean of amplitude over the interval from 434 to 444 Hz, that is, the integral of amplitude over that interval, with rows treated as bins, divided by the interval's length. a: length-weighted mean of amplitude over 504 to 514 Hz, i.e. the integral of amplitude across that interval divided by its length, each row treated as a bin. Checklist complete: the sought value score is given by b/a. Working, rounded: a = 416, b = 430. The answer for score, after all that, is 1.03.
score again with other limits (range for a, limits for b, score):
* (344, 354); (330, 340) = 0.78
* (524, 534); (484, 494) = 0.85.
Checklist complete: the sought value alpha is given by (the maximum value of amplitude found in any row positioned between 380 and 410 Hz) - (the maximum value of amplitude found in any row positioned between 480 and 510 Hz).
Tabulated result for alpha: 16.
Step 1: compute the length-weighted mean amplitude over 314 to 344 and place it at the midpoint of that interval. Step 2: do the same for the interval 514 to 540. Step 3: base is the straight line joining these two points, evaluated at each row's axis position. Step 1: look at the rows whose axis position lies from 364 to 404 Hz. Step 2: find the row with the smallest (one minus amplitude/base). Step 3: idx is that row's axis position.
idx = 382.0 Hz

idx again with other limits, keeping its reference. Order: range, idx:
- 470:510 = 472.0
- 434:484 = 452.0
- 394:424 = 422.0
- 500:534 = 502.0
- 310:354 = 317.0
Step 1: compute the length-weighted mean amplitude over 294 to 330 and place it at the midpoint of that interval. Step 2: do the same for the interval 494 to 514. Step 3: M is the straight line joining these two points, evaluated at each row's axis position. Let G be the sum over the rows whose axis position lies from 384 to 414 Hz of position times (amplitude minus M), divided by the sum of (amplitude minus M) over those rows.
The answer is 402.3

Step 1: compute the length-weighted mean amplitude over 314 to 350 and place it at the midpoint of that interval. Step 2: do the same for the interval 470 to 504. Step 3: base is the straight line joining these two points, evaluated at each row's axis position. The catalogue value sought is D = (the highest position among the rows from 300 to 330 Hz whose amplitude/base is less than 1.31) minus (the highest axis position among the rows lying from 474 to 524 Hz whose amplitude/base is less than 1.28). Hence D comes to -195 Hz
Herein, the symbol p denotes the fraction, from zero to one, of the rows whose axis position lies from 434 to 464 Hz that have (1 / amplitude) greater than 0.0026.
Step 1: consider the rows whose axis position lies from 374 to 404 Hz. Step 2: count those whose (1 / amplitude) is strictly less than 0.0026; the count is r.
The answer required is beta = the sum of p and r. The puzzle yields 6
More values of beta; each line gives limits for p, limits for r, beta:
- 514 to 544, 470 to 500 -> 2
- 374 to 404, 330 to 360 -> 0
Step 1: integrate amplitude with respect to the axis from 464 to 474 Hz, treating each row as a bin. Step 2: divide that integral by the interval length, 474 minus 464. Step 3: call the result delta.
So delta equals 429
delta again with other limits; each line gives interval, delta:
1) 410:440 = 436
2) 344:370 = 325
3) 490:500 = 385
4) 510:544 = 418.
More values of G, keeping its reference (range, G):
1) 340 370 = 346.0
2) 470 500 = 486.7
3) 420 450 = 432.7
